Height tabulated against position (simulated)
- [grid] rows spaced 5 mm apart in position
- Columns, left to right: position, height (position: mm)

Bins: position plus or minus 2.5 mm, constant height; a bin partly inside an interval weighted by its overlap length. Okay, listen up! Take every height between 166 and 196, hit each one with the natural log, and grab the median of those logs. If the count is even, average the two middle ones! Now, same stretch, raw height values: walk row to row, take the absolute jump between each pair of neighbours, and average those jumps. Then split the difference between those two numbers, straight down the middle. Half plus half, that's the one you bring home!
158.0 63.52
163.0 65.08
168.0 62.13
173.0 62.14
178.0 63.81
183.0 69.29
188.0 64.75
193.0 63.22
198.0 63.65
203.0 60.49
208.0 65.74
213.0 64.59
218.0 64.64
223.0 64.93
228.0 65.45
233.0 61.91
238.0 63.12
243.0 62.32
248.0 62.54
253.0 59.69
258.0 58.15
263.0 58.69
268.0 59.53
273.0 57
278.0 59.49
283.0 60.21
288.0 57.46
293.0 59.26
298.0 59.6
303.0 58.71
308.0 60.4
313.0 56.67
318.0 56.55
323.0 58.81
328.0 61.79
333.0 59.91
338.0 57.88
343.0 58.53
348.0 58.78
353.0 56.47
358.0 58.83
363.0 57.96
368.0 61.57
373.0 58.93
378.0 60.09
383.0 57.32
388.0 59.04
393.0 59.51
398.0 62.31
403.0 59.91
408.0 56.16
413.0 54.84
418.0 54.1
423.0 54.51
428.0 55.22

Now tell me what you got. 3.40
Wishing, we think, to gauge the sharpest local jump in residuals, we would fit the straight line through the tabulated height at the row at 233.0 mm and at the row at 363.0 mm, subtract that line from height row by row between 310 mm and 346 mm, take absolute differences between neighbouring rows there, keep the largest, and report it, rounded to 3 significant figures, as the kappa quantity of 3.13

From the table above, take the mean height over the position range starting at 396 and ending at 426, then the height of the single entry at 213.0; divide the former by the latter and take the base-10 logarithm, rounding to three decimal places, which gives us -0.055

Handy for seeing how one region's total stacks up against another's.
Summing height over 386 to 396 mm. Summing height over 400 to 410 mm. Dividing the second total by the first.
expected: 0.979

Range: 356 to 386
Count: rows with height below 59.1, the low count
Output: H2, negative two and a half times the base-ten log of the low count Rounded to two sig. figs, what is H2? -1.5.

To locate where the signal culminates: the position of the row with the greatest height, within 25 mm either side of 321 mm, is 328.0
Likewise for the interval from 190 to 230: 208.0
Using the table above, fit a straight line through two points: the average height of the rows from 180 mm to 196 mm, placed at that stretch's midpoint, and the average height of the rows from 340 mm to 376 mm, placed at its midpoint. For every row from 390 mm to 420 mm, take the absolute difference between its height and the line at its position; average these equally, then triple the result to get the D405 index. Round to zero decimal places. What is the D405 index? 7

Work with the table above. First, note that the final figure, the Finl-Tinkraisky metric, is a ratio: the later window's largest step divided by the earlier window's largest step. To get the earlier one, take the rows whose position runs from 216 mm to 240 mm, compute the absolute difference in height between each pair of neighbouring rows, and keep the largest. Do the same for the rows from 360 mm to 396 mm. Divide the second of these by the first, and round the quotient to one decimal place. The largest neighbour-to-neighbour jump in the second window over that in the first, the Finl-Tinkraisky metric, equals 1.0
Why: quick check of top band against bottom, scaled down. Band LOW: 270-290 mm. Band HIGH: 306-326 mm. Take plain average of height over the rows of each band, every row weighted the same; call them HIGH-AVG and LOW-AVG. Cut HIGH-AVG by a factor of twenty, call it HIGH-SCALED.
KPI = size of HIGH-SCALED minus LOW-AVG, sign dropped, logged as 56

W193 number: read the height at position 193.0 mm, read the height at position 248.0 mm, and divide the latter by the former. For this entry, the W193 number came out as 0.99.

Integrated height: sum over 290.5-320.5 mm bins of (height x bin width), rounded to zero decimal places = 1756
